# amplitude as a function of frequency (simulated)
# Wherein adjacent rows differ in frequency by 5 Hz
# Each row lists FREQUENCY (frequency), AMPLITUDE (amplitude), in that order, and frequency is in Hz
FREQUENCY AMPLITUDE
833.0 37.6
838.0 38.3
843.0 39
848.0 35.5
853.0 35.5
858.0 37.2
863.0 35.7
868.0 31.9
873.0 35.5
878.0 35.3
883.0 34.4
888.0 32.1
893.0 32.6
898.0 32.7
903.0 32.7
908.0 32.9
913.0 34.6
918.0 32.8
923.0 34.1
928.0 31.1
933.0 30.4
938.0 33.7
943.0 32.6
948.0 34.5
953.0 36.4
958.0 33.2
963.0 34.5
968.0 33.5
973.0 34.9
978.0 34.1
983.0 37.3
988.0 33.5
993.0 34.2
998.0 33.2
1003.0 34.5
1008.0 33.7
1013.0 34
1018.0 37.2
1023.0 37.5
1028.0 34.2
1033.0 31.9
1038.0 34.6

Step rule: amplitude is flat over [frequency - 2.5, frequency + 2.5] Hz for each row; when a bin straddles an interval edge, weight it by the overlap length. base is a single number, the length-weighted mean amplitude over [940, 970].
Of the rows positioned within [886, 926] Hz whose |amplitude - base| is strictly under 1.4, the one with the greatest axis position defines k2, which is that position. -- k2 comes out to 923.0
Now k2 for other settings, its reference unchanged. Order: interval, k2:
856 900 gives 883.0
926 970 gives 968.0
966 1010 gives 1008.0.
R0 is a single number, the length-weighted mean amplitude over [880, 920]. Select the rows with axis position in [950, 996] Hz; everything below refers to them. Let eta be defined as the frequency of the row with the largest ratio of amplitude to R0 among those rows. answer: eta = 983.0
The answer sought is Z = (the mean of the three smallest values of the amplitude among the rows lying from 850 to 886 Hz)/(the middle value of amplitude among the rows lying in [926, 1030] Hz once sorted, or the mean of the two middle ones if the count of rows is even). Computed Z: 0.99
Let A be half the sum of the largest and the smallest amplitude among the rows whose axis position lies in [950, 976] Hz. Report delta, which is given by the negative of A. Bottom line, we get -34.8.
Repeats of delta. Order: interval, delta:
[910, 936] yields -32.5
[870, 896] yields -33.8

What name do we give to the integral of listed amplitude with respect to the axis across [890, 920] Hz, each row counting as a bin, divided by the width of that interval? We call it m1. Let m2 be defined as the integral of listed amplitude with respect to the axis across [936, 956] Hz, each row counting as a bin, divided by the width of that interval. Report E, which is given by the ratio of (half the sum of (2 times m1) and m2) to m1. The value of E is 1.52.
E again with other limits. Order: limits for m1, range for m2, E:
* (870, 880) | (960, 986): 1.49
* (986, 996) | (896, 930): 1.49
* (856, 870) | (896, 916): 1.48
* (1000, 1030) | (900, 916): 1.47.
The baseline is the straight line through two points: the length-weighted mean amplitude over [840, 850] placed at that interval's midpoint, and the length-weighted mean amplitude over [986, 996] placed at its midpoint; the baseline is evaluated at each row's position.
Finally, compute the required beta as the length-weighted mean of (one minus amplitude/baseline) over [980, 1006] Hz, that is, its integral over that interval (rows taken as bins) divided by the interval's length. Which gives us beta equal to -0.02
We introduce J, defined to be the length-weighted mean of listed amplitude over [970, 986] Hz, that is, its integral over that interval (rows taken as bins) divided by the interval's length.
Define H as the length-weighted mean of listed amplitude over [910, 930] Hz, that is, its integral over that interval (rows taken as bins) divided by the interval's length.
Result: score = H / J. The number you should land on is 0.94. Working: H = 33.2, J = 35.3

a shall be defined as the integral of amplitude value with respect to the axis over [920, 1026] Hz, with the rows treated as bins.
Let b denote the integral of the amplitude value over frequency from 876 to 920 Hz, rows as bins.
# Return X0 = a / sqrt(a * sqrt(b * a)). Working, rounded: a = 3624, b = 1466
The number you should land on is 1.25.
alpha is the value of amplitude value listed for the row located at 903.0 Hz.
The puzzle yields 32.7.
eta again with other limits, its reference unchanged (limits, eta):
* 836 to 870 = 843.0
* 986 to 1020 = 1018.0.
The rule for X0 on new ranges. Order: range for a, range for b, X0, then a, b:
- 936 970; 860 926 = 0.85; 1158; 2221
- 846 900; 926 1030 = 0.85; 1858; 3558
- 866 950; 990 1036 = 1.15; 2786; 1586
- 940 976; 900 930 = 1.06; 1232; 992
